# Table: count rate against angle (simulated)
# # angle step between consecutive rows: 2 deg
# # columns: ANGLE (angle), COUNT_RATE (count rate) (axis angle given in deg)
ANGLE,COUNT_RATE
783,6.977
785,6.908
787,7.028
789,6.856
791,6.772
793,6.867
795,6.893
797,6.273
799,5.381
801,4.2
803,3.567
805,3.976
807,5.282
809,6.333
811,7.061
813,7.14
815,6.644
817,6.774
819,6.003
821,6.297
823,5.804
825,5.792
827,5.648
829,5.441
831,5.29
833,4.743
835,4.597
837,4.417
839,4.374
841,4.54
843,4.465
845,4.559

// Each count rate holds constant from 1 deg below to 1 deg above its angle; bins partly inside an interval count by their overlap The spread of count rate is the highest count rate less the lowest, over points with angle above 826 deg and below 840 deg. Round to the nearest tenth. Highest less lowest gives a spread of 1.3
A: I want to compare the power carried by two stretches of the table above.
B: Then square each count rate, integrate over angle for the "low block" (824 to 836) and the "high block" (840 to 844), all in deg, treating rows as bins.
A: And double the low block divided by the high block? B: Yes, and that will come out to 8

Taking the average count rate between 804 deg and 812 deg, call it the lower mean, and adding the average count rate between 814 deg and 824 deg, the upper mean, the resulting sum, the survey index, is 12.0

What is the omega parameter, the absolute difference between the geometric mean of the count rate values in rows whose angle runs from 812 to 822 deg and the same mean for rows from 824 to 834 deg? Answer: 1.2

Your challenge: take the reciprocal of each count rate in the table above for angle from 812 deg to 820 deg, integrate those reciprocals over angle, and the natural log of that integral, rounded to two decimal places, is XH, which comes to 0.19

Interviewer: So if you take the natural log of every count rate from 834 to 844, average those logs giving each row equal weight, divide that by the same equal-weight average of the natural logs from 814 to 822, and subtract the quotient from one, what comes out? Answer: 0.19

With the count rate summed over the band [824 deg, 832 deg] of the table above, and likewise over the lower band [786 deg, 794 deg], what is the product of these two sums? 610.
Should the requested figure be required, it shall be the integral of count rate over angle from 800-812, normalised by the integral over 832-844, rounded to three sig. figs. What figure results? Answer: 1.12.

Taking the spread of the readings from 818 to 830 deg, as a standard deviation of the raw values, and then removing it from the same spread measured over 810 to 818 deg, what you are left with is -0.1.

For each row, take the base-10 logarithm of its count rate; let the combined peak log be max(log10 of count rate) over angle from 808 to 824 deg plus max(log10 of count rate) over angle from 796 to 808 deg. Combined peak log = 1.65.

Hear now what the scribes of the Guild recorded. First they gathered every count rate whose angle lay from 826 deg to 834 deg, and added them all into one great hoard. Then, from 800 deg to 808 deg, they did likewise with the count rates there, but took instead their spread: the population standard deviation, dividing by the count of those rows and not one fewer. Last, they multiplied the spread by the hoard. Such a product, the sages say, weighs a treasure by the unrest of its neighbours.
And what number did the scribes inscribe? 13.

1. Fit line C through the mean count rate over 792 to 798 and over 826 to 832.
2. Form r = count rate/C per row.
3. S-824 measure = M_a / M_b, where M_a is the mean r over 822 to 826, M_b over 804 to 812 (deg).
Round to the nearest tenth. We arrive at 1.1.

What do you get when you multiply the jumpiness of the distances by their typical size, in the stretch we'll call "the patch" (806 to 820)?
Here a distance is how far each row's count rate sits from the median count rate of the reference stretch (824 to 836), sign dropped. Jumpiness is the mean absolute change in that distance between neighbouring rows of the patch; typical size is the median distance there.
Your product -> 0.7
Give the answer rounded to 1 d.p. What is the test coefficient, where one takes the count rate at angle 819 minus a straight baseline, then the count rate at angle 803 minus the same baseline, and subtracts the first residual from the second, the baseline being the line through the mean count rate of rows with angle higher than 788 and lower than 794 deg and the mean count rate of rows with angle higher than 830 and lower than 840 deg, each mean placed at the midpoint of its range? -3.2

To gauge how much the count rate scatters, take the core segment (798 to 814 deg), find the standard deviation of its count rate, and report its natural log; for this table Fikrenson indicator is 0.3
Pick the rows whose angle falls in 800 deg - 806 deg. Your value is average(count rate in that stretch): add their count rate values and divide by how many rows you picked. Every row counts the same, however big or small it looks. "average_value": 3.9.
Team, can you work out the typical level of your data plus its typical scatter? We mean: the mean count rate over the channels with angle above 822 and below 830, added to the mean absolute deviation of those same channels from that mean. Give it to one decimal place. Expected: 5.8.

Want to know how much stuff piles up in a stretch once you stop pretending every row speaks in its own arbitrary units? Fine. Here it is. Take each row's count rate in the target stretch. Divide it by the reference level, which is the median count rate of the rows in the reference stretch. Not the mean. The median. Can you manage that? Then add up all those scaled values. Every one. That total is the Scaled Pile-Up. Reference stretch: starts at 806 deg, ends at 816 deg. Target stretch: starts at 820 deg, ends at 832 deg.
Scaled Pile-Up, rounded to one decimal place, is 5.2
